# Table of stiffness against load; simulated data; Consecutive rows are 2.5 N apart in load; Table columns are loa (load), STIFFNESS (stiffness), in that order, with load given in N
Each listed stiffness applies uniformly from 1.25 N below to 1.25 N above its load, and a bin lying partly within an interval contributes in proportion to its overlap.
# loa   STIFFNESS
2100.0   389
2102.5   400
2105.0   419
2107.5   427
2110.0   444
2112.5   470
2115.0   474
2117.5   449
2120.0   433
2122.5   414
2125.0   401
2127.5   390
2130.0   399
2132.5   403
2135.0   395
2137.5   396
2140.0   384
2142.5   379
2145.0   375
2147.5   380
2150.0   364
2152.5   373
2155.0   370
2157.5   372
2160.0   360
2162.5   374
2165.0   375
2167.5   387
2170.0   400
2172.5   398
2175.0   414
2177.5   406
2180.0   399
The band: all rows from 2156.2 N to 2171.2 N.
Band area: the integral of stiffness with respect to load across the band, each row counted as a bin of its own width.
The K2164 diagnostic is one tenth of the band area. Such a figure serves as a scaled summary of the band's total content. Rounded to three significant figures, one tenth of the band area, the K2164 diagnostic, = 567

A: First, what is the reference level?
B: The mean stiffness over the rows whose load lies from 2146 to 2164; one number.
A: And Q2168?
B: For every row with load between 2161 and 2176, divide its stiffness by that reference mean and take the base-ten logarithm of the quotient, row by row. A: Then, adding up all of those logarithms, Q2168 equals 0.14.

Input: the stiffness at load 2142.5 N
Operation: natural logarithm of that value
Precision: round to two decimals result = 5.94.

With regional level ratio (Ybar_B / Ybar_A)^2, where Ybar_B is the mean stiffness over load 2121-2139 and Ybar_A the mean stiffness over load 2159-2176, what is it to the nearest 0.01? 1.07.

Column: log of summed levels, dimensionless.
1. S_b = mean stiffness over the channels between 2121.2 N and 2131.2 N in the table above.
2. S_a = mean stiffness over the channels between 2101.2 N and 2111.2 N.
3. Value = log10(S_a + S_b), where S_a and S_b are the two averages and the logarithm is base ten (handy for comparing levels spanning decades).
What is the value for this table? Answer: 2.92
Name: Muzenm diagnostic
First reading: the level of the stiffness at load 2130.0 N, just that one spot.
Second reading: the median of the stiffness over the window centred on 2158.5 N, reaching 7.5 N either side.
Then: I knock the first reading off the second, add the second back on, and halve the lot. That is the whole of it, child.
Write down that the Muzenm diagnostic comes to 173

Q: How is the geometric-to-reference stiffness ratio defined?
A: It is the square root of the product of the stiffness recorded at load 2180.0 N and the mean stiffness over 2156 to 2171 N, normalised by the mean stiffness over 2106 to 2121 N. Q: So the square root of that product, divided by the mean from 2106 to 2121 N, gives 0.864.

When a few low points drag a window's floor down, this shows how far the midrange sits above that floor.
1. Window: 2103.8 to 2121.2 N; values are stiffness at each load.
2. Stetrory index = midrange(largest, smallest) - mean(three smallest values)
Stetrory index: 20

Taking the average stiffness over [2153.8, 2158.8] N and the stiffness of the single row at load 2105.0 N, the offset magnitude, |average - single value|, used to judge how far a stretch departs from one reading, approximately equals 48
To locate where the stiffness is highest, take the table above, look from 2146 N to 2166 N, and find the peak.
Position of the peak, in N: 2147.5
